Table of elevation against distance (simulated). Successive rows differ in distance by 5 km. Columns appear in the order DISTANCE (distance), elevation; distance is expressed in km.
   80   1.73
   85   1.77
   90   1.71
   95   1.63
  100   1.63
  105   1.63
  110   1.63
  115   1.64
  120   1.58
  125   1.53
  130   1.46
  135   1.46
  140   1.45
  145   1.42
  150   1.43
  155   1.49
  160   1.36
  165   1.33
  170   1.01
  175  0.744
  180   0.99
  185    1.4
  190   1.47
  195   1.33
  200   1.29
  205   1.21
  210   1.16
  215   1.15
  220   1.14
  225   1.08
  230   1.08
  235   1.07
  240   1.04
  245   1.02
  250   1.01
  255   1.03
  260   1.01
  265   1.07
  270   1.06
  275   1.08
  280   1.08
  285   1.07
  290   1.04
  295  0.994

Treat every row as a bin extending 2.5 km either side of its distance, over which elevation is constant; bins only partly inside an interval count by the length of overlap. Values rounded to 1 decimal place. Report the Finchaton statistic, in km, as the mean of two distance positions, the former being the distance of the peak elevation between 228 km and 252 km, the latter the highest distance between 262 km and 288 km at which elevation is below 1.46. 257.5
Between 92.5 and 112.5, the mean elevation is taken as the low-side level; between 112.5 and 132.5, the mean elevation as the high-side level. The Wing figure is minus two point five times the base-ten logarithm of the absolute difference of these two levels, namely 2.8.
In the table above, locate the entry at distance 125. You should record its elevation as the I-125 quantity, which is 1.53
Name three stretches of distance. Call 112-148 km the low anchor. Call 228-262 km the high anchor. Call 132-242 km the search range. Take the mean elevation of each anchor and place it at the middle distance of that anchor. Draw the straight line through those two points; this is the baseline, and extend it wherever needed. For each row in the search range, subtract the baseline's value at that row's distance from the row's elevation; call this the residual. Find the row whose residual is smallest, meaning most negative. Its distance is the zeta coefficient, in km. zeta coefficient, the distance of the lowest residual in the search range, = 175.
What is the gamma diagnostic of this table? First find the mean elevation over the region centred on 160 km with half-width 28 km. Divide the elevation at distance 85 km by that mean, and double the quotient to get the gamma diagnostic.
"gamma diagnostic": 2.76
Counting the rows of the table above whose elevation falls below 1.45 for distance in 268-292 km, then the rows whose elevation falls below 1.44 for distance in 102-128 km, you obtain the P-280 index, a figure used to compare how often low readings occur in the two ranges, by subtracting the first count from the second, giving -5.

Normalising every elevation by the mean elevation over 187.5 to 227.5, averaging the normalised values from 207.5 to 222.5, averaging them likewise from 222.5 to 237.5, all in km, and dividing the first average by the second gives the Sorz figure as 1.07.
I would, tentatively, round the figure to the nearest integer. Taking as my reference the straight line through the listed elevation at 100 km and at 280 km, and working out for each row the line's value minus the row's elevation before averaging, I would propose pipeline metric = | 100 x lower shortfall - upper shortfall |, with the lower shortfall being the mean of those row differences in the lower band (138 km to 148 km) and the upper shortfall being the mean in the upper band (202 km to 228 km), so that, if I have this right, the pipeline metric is 6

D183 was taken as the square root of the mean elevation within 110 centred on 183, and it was 1.12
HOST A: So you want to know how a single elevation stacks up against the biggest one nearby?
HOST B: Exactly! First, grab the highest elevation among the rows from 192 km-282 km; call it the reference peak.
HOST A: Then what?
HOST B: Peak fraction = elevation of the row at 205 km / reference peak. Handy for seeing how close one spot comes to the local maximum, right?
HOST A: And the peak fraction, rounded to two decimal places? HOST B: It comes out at 0.91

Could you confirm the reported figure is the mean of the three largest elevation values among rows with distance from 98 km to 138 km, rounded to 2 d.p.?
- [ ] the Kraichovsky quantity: 1.63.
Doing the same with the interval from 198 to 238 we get 1.22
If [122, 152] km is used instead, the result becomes 1.48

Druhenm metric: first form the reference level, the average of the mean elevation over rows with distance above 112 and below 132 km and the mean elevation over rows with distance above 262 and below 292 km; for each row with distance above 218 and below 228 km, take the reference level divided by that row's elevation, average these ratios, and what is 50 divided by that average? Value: 42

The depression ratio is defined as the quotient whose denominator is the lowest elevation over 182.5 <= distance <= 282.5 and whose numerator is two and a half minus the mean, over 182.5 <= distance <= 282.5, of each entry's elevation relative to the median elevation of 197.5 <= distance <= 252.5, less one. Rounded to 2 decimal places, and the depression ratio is 2.42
